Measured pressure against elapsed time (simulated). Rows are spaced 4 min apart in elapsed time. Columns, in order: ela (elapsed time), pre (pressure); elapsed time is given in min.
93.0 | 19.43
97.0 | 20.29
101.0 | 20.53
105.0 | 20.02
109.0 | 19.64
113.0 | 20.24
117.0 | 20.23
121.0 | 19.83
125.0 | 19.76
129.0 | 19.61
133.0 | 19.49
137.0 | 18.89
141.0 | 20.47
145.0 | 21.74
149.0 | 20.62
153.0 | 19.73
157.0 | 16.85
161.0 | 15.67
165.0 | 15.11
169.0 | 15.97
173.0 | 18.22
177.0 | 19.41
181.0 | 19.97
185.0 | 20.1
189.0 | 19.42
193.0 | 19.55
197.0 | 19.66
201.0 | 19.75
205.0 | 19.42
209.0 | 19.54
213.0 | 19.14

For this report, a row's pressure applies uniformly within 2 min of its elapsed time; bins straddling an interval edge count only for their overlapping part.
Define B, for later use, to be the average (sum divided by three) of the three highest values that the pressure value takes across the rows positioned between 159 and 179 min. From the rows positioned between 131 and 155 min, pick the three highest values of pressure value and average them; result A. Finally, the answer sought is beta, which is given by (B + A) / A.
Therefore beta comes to 1.85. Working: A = 20.9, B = 17.9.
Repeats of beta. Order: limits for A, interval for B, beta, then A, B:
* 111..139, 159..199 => 1.99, 20.1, 19.9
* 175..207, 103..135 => 2.01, 19.9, 20.2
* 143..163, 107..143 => 1.98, 20.7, 20.3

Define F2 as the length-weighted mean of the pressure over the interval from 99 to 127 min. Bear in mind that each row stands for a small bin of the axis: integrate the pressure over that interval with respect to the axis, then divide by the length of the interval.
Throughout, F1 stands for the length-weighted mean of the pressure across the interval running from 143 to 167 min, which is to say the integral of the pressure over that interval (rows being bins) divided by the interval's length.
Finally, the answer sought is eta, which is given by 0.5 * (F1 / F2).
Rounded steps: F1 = 18.3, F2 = 20.0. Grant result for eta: 0.46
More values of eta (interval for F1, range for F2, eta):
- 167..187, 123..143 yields 0.48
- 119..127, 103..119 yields 0.49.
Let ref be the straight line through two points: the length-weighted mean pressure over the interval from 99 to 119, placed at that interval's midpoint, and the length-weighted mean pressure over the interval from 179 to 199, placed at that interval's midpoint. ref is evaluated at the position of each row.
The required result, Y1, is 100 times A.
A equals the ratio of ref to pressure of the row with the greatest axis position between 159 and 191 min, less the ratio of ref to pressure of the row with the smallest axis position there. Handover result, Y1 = -25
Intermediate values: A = -0.25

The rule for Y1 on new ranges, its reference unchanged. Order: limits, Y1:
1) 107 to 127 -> -1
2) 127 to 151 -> -5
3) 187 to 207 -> 0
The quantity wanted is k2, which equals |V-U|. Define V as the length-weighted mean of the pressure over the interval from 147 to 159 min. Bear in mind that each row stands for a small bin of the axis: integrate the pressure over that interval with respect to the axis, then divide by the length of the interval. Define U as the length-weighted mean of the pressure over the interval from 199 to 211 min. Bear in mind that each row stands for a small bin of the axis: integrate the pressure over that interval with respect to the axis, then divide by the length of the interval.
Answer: 0.5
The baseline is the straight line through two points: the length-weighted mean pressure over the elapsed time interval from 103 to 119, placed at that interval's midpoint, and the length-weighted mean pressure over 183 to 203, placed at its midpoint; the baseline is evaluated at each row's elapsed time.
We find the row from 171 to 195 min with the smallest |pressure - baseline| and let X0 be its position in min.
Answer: 193.0 min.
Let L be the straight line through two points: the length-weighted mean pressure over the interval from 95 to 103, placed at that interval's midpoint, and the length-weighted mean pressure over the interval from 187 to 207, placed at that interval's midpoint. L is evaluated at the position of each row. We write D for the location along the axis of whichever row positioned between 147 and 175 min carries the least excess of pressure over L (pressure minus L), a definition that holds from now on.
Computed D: 165.0 min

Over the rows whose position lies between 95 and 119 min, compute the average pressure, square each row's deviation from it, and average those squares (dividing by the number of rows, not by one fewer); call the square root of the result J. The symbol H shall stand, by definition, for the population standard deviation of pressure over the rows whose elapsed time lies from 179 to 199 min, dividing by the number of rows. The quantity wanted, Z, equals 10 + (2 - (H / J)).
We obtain 11.1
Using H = 0.256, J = 0.3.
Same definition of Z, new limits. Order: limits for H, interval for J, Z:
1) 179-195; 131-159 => 11.8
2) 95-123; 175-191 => 11.1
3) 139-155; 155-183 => 11.6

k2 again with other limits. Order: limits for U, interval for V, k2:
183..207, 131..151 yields 0.6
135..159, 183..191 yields 0.0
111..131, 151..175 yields 3.0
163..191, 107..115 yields 1.6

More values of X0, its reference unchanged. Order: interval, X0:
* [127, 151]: 129.0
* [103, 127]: 105.0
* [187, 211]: 197.0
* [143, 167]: 153.0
